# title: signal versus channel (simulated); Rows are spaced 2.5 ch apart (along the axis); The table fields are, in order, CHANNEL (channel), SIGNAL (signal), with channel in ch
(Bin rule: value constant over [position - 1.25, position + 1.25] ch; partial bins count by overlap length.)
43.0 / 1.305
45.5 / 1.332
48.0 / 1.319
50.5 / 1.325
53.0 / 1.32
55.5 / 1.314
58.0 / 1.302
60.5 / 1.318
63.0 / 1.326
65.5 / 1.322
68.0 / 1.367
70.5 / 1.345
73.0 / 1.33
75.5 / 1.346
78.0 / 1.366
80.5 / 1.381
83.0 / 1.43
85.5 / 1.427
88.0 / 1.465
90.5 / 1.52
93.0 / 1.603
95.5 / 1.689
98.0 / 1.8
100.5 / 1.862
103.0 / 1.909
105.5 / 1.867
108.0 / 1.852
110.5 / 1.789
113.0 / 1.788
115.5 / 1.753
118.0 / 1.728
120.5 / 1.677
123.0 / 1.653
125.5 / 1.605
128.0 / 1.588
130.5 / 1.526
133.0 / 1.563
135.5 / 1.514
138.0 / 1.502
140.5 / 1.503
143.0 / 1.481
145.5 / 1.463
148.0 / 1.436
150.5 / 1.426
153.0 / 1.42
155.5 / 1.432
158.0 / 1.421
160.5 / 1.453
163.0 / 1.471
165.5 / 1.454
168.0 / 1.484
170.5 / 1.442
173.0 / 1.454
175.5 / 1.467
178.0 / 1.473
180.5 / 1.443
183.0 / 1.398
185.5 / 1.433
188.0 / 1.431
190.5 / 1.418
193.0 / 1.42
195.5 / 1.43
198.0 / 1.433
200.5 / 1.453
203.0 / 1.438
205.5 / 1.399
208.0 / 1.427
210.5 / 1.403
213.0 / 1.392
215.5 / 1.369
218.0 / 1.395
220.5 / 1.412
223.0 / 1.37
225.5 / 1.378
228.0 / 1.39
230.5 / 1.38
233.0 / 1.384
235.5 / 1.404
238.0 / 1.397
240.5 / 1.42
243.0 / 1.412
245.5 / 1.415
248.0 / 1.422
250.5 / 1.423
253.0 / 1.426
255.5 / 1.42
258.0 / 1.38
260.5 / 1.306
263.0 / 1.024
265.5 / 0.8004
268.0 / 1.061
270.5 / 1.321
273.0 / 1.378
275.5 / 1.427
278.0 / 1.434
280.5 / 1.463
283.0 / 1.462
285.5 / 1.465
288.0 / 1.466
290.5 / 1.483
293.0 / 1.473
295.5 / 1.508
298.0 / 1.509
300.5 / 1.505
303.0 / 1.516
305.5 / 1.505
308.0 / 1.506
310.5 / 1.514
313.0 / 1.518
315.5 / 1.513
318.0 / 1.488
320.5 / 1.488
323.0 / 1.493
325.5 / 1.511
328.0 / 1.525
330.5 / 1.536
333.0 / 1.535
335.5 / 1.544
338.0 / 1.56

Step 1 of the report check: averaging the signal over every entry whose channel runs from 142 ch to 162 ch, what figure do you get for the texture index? 1.44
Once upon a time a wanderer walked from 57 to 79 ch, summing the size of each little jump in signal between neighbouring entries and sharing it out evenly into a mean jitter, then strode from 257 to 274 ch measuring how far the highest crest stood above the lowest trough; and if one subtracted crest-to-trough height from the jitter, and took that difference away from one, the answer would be 1.56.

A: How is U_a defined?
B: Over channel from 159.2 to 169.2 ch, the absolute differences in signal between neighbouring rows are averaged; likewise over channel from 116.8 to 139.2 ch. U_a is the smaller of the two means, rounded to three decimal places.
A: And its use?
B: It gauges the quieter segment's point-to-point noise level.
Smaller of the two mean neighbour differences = 0.022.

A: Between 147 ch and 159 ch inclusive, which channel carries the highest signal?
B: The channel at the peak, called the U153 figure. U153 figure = 148.0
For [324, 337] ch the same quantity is 335.5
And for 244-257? 253.0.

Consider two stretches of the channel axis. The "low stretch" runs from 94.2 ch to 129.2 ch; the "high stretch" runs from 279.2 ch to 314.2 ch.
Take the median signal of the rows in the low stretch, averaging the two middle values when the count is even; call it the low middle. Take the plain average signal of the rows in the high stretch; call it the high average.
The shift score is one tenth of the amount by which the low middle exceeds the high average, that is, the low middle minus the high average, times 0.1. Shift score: 0.028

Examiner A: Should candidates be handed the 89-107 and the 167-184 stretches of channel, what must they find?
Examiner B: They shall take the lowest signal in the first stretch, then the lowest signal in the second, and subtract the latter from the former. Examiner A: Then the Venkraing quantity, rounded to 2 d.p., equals 0.12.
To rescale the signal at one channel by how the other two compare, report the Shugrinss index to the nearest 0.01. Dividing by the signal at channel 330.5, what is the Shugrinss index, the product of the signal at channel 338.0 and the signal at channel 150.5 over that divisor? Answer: 1.45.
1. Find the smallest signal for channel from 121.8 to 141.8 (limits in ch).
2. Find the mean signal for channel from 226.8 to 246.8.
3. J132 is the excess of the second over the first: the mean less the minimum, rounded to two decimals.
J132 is -0.10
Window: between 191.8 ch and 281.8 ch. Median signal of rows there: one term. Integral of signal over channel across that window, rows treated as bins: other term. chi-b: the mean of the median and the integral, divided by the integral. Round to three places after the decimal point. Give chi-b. 0.506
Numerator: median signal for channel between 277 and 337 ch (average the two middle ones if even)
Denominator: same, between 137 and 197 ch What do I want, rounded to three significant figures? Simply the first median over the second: 1.04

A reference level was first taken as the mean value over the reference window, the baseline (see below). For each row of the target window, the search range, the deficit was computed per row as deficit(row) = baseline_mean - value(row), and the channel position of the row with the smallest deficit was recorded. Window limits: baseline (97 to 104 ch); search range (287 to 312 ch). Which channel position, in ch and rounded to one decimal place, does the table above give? 303.0 ch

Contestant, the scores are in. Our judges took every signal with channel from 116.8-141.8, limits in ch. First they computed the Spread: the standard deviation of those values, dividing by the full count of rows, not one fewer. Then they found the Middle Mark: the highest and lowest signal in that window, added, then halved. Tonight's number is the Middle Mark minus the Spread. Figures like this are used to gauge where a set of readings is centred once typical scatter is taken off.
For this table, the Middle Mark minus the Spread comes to 1.54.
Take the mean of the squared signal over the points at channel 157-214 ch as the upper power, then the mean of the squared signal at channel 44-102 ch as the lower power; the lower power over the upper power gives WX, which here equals 1.00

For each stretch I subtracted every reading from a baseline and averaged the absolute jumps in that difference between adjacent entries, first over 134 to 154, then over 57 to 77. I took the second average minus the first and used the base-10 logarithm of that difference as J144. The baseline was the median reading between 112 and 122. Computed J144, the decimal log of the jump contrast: -2.37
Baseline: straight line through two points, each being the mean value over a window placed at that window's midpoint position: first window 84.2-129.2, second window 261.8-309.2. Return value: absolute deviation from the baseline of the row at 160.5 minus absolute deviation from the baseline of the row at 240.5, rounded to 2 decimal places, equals 0.11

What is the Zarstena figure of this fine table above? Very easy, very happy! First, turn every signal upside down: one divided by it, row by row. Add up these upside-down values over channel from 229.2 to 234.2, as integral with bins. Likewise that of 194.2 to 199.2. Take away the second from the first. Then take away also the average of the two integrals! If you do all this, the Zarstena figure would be -3.43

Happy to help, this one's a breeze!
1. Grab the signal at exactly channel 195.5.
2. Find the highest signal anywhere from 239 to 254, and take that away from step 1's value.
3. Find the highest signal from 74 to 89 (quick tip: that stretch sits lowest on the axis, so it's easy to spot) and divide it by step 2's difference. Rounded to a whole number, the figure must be 366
